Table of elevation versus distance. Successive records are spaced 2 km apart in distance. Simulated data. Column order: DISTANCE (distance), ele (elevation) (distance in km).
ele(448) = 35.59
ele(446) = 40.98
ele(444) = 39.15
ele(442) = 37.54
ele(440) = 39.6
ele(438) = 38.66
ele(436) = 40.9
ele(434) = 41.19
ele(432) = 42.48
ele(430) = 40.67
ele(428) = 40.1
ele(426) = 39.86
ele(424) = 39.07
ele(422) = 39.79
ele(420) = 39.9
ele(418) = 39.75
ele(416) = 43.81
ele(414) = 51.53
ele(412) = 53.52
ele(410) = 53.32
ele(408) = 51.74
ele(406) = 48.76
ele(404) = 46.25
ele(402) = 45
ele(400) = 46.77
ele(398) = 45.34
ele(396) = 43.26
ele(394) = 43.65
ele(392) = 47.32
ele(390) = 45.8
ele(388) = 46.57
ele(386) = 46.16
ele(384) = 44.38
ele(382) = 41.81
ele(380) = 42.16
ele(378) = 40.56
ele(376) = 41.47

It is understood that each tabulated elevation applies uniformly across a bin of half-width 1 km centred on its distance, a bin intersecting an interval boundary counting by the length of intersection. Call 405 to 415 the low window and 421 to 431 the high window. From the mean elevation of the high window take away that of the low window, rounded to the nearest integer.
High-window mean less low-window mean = -12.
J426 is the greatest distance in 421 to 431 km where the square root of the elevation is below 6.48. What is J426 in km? 430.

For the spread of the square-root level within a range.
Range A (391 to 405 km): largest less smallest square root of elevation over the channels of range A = 0.30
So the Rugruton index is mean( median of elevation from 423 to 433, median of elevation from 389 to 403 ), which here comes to 42.7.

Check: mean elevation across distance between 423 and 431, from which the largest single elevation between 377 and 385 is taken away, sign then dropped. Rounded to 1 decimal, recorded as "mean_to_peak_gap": 4.5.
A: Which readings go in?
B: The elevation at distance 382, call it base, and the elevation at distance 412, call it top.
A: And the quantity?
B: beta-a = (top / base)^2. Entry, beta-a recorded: 1.6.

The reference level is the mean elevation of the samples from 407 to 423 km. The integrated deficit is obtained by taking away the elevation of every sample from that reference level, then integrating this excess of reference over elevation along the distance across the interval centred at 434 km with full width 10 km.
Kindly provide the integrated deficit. 59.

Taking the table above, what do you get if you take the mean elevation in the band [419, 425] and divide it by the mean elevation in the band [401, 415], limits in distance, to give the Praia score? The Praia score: 0.79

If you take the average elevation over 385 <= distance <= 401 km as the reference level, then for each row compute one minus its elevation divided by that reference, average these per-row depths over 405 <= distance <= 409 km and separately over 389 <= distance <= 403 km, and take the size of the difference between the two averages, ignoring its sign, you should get 0.11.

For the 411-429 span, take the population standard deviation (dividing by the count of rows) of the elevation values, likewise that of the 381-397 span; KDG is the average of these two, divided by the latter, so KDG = 2.0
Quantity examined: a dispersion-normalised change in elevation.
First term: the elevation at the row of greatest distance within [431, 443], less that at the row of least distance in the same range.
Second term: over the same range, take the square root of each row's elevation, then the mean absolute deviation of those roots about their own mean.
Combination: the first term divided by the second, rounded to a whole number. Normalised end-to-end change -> -43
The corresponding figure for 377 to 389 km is 38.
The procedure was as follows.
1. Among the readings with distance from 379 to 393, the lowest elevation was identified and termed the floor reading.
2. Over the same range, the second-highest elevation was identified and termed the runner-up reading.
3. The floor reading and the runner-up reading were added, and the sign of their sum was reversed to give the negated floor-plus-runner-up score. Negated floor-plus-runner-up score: -88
